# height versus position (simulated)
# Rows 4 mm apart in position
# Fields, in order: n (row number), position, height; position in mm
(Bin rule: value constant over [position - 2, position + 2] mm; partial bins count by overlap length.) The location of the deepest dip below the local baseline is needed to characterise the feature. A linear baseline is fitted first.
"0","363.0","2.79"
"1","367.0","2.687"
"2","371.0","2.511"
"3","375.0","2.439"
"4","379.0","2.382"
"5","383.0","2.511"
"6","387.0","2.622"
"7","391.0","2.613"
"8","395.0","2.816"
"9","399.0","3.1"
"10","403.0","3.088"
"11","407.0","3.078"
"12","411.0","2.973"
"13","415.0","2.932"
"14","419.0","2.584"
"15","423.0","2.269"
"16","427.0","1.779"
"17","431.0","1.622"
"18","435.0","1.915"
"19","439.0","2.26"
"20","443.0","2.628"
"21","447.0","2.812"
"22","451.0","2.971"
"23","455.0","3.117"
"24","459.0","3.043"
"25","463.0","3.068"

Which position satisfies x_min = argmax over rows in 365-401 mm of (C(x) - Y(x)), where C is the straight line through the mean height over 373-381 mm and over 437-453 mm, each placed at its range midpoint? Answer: 379.0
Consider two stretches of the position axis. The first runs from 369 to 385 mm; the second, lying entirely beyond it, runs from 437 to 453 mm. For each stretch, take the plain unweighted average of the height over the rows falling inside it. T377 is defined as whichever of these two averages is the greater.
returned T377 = 2.7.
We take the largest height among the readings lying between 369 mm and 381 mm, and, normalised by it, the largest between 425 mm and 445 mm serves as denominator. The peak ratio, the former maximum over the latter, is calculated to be 0.96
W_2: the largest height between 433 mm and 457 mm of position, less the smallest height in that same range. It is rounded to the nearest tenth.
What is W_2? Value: 1.2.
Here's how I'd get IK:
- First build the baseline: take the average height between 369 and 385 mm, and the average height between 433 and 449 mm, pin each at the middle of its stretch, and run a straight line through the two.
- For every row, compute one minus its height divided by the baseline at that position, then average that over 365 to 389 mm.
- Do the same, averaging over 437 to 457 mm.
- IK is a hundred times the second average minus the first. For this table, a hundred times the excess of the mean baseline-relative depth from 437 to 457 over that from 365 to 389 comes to -12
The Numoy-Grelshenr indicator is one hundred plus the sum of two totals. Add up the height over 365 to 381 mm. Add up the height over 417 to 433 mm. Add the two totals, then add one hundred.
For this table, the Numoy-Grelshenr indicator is 118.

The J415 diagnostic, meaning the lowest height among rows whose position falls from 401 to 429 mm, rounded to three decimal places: 1.779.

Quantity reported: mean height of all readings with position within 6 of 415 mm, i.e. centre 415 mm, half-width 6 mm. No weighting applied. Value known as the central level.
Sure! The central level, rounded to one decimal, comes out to 2.8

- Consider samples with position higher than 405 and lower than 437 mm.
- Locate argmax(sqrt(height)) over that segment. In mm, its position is 407.0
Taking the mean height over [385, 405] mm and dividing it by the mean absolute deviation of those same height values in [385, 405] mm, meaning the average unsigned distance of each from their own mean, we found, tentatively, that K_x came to 14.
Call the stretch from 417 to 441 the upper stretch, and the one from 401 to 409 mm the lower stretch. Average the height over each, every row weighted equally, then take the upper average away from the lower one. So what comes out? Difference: 1.0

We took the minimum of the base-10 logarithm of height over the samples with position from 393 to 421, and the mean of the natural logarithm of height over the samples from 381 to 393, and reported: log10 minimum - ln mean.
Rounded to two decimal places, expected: -0.54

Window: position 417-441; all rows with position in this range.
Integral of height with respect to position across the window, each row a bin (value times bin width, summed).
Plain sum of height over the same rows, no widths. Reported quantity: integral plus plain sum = 62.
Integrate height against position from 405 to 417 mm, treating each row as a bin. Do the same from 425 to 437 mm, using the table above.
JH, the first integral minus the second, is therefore 15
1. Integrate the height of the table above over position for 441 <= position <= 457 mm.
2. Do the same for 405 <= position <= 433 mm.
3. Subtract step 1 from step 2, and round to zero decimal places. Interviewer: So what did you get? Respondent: 23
